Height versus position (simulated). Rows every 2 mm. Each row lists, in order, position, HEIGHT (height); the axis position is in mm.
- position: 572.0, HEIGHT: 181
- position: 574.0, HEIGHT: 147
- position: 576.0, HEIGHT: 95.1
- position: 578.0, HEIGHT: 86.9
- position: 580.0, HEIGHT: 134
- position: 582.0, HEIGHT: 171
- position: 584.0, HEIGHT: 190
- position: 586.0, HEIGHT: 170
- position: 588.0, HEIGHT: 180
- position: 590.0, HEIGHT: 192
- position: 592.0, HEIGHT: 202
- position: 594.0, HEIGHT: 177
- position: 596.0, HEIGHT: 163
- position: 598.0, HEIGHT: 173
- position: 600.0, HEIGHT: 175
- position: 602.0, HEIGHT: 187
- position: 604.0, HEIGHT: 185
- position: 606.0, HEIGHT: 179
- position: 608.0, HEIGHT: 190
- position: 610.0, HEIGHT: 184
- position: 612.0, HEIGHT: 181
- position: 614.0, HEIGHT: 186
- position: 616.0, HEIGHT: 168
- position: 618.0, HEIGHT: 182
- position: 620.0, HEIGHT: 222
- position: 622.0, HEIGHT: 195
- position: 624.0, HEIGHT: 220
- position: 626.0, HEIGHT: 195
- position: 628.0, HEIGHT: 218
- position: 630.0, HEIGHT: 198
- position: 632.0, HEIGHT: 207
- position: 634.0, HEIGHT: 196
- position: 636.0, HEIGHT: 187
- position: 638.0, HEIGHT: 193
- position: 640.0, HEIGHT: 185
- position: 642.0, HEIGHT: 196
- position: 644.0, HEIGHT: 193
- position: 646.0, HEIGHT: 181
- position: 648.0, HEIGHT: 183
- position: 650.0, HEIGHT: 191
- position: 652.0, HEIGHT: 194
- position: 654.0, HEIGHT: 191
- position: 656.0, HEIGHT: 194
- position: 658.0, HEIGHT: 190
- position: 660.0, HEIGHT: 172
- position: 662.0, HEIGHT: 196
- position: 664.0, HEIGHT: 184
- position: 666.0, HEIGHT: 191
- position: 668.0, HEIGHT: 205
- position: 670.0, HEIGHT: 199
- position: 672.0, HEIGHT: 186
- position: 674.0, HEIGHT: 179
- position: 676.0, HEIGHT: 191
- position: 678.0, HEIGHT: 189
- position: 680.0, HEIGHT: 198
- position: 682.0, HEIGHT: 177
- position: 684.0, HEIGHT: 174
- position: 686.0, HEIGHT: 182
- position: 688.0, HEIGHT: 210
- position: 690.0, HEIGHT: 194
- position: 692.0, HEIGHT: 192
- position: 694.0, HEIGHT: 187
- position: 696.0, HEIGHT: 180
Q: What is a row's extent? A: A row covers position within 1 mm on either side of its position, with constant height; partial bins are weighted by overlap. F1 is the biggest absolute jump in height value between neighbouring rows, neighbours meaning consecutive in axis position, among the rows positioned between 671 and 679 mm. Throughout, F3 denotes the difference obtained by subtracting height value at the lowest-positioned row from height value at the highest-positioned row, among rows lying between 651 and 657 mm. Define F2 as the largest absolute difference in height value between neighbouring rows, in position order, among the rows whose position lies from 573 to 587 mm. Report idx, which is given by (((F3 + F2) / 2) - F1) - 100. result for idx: -86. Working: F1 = 12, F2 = 52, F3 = 0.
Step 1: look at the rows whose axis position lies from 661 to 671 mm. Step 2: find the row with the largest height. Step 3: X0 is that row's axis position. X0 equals 668.0 mm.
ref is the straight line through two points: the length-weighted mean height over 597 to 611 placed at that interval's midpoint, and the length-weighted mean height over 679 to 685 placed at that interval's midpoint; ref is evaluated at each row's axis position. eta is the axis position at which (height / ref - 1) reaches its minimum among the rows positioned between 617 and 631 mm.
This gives 618.0 mm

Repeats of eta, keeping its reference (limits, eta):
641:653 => 646.0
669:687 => 684.0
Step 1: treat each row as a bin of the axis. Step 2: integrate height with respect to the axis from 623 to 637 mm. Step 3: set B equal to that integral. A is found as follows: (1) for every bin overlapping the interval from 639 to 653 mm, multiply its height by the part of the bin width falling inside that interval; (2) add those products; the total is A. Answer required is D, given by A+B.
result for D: 5488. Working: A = 2646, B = 2842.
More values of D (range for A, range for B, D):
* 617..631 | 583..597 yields 5408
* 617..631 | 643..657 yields 5514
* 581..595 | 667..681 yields 5258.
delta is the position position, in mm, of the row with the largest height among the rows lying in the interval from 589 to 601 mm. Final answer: 592.0 mm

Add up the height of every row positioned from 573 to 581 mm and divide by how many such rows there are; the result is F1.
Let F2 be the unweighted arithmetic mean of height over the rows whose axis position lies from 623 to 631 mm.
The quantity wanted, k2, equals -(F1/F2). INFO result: -0.56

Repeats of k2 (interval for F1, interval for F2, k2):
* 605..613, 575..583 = -1.51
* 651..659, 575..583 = -1.58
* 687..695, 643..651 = -1.05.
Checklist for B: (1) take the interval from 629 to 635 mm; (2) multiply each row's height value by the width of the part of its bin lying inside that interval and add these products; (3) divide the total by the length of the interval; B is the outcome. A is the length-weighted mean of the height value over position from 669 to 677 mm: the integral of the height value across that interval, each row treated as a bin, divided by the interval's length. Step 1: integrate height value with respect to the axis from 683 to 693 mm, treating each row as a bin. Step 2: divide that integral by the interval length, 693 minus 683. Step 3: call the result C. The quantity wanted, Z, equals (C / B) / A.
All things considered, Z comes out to 0.0050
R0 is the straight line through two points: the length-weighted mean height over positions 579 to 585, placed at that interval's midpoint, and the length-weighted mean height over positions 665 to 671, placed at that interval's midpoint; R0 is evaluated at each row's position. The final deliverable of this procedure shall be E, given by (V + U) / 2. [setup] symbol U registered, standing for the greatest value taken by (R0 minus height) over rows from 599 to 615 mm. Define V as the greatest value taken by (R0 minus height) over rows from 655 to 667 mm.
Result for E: 10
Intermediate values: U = -3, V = 23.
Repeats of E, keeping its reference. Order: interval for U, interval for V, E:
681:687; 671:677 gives 26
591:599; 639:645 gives 5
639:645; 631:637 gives 1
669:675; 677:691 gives 26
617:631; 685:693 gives 10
